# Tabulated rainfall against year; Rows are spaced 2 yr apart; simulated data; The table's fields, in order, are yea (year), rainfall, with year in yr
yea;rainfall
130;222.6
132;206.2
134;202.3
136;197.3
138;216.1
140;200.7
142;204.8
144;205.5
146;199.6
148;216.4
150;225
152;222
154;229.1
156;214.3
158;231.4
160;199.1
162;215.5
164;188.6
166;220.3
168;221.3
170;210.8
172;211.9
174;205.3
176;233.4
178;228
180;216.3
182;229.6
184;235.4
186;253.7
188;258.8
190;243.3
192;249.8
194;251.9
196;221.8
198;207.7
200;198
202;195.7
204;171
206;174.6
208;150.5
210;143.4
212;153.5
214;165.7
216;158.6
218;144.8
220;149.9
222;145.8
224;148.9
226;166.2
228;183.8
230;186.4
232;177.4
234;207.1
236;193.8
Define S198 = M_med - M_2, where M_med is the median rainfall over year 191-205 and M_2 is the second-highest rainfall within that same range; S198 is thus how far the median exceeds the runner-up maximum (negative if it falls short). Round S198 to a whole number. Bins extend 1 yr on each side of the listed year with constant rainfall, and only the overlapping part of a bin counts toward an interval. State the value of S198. -42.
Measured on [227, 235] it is -1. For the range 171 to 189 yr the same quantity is -24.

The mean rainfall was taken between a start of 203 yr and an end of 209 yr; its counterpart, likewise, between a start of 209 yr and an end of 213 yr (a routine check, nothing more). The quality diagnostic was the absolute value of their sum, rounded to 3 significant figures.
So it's 314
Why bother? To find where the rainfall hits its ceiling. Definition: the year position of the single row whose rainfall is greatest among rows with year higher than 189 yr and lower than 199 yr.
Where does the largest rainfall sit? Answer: 194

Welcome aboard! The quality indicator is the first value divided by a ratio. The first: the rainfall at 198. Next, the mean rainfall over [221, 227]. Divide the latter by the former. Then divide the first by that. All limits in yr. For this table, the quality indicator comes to 281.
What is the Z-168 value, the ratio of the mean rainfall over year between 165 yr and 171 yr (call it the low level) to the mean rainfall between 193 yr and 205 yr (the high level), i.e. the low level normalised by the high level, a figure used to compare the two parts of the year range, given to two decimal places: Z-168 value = 1.05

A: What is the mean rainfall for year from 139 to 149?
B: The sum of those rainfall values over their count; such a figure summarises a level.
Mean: 205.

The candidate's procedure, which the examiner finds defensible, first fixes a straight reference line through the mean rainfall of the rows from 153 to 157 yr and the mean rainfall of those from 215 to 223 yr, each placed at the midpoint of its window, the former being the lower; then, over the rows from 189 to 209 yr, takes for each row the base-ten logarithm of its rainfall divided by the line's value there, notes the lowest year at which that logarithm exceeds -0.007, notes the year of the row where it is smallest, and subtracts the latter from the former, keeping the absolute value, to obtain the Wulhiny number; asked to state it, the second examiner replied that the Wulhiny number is 18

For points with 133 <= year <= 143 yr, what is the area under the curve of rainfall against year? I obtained 2042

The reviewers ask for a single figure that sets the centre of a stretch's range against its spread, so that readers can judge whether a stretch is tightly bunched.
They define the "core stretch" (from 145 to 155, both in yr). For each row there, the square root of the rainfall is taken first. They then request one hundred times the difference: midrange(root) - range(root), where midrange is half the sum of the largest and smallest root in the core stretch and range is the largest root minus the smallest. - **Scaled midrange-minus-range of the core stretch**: 1362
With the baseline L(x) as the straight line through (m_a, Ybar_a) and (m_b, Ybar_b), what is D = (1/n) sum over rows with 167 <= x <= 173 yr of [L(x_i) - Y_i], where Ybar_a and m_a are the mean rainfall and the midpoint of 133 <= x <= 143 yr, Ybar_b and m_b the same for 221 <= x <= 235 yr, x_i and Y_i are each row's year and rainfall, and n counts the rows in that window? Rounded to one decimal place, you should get -21.3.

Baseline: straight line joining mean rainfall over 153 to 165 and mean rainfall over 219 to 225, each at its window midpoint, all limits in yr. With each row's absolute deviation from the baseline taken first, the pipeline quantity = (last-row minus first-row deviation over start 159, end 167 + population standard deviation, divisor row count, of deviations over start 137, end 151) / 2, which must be 6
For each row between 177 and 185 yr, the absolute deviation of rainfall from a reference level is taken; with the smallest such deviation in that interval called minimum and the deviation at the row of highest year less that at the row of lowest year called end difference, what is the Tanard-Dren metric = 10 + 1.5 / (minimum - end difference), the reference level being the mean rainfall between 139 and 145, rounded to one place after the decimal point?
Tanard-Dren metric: 10.3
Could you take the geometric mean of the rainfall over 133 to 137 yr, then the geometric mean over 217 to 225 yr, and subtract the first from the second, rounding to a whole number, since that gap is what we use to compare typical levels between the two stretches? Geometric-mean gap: -52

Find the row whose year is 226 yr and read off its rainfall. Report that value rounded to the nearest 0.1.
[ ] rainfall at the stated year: 166.2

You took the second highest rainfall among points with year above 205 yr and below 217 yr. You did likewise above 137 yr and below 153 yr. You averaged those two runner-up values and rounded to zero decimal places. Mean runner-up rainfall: 194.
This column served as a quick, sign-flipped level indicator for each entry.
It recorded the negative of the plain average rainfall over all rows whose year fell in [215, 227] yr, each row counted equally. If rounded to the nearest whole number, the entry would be -152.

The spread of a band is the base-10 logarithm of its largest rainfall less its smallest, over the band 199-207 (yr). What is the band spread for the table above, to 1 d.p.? 1.4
